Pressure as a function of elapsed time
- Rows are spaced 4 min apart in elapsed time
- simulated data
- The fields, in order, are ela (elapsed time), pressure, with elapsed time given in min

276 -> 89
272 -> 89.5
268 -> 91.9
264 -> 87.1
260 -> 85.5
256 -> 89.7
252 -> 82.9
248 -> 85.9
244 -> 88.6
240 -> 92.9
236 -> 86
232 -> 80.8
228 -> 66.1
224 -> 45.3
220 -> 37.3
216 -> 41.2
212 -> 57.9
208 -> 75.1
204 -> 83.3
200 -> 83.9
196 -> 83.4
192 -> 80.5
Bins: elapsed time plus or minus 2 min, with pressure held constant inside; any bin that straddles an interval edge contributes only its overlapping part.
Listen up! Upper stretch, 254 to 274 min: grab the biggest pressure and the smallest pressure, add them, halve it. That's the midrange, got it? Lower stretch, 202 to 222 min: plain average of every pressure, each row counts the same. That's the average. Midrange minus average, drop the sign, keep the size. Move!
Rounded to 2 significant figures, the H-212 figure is 30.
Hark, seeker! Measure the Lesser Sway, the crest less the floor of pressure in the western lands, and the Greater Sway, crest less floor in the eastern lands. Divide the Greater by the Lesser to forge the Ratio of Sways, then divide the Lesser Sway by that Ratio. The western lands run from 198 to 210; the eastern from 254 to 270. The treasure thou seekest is 12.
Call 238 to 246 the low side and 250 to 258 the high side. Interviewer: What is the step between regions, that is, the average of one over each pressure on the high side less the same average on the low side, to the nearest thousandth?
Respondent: 0.001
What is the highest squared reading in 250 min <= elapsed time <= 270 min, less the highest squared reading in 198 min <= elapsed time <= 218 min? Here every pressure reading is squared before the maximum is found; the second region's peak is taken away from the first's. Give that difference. 1406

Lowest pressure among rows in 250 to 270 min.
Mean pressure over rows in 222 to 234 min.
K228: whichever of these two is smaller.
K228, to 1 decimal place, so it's 64.1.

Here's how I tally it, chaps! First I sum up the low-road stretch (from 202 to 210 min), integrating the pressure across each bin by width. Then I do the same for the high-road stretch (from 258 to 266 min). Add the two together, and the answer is 1324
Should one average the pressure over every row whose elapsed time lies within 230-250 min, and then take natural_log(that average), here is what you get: 4.5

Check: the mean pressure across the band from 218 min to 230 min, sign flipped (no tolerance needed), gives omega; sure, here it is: -49.6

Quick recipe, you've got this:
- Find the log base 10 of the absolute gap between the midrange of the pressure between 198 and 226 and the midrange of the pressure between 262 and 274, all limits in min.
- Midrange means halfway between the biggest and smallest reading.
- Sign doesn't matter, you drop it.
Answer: 1.5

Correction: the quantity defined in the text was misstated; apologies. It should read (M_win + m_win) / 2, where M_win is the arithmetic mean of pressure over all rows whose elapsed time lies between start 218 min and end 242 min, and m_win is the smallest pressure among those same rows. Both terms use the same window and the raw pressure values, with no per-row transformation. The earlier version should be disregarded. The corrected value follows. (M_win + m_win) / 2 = 53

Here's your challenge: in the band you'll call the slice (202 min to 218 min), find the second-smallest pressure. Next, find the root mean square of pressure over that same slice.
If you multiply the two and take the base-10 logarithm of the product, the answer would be 3.58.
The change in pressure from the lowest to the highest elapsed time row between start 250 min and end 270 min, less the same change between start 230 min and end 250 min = 4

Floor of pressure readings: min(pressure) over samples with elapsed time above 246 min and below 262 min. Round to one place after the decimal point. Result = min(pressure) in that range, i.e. 82.9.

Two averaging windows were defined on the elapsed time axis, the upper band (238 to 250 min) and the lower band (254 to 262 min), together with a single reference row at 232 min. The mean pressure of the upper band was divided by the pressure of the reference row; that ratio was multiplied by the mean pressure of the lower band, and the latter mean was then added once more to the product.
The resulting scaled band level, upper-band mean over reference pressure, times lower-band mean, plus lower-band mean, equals 184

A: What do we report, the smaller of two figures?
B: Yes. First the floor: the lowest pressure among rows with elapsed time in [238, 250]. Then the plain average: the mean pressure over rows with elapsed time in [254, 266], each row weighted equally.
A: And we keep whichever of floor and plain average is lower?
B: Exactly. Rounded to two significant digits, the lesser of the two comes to 86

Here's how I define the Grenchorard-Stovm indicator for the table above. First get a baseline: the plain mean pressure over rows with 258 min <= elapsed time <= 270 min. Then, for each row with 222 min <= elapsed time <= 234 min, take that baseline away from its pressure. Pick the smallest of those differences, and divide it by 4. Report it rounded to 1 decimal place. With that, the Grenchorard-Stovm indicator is -10.7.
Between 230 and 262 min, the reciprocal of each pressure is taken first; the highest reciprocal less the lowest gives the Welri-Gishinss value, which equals 0.0016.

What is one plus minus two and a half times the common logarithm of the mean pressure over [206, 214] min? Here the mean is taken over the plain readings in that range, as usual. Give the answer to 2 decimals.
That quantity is -3.56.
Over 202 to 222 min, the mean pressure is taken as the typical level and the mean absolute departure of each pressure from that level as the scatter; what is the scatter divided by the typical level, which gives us 0.27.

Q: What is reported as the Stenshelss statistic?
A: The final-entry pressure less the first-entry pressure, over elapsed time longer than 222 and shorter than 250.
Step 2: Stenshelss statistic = 41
